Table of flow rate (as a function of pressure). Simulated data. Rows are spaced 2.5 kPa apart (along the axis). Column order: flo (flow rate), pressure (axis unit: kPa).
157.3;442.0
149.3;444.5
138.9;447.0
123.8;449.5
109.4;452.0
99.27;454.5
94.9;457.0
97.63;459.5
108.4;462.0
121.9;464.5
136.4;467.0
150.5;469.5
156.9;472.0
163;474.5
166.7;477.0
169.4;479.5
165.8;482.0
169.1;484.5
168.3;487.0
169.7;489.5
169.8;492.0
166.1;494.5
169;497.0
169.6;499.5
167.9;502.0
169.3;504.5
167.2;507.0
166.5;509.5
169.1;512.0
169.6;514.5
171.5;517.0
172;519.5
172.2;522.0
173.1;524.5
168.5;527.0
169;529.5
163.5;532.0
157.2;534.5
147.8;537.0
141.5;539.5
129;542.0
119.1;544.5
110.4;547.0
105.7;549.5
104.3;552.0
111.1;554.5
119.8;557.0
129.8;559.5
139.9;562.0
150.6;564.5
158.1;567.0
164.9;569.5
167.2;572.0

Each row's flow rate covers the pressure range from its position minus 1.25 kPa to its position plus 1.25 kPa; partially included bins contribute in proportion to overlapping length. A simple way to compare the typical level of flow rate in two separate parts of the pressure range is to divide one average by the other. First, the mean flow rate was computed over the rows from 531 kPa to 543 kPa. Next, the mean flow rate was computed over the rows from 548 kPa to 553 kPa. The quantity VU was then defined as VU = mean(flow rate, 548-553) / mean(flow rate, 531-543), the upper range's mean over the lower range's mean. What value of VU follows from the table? 0.71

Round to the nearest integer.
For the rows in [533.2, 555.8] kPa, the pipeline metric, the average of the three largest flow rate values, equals 149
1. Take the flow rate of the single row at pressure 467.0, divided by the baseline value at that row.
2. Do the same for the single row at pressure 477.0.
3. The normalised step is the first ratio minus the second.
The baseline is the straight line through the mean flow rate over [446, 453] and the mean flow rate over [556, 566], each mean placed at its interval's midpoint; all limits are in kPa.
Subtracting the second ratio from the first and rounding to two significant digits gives -0.23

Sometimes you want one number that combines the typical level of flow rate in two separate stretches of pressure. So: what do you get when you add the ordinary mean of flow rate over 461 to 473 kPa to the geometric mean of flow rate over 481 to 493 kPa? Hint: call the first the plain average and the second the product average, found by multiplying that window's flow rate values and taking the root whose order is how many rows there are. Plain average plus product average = 303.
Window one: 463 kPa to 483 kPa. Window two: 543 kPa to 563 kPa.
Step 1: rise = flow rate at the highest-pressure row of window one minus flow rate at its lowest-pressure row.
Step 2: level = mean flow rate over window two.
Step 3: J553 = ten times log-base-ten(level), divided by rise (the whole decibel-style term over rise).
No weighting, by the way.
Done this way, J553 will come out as 0.47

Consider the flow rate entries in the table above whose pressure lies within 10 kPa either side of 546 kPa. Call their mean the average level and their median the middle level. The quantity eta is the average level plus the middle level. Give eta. 236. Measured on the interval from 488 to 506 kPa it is 338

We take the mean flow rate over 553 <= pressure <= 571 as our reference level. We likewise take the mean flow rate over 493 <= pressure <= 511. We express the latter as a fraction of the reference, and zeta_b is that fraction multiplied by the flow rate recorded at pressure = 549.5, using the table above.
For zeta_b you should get 128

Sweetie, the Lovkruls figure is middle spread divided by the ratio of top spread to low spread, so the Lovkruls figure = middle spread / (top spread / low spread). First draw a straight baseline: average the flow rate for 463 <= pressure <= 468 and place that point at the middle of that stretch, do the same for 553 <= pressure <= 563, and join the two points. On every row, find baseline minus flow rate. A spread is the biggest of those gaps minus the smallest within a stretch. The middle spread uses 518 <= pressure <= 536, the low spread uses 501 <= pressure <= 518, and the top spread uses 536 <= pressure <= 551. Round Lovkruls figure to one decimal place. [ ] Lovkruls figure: 2.0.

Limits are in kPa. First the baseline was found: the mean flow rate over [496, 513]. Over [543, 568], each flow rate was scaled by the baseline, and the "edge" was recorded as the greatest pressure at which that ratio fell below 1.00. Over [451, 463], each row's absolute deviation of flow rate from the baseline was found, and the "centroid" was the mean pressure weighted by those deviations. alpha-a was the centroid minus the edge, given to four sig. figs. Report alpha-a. -110.0 kPa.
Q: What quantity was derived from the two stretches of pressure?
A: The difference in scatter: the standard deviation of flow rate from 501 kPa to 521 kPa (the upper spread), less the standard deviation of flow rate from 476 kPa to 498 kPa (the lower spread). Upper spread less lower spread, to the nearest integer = 0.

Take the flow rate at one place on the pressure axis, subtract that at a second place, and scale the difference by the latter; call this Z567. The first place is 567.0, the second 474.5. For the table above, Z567 -0.03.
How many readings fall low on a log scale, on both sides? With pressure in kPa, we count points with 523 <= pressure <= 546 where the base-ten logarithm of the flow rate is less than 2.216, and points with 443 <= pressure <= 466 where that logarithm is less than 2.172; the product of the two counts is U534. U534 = 48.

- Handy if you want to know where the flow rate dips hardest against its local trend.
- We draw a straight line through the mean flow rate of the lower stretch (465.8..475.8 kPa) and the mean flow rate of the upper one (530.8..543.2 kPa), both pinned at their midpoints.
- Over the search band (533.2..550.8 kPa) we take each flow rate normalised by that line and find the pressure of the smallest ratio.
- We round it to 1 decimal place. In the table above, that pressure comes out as 549.5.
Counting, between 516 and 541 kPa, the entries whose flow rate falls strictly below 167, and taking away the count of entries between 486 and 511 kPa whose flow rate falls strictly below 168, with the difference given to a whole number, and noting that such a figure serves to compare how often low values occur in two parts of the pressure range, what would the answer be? 0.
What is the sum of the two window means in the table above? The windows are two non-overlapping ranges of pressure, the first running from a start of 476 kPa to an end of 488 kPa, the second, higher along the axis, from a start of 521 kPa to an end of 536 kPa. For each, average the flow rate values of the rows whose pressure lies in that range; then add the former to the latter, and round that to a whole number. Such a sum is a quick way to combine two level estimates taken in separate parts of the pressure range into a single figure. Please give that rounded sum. 335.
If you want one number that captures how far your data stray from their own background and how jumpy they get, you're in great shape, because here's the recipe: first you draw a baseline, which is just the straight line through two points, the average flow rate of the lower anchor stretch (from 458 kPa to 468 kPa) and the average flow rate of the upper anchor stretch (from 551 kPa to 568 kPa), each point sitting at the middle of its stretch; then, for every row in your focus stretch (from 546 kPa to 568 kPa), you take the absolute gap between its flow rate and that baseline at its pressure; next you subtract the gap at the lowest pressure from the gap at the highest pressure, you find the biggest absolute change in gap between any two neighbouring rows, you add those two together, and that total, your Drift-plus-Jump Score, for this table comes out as 19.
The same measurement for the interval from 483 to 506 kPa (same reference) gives 1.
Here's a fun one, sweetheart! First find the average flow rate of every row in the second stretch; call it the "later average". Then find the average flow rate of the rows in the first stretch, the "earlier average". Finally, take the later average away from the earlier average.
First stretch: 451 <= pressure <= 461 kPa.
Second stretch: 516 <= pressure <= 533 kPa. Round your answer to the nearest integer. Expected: -70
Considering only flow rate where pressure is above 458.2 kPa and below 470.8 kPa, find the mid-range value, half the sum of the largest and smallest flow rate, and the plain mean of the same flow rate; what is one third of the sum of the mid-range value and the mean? 82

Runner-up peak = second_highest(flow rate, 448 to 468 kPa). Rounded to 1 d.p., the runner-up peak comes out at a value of 123.8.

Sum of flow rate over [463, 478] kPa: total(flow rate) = 895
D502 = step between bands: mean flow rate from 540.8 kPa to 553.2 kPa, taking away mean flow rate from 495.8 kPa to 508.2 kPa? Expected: -55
